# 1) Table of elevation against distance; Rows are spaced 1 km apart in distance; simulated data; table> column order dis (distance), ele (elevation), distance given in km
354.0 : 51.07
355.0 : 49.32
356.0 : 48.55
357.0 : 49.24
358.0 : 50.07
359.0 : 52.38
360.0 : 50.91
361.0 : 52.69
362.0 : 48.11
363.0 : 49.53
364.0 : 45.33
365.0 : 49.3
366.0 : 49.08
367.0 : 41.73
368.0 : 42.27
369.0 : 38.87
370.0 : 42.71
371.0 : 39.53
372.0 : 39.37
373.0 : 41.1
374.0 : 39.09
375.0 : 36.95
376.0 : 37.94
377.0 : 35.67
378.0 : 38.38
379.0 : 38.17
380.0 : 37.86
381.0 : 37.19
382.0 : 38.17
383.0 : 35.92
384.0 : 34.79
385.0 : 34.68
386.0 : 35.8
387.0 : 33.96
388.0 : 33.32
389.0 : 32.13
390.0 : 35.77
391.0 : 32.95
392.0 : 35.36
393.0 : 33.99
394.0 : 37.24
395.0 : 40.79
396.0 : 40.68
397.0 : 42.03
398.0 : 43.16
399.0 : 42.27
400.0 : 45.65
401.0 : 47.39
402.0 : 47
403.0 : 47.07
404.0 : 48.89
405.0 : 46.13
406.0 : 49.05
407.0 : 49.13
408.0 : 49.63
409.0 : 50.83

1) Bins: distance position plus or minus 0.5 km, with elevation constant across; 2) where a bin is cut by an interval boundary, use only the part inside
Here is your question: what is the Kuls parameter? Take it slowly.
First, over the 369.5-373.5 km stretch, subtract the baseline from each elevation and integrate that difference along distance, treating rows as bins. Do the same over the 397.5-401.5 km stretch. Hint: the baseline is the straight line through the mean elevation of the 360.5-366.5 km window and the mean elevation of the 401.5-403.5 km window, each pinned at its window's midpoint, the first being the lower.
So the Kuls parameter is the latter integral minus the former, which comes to 21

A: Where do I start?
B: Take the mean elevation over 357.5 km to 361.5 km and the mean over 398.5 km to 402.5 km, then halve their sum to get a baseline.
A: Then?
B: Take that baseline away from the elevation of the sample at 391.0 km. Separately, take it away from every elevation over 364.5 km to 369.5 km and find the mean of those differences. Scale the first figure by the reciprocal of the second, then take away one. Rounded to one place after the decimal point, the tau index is 2.6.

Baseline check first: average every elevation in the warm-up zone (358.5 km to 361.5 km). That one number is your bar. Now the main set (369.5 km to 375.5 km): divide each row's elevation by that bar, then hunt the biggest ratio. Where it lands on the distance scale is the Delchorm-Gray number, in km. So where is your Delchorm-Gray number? 370.0 km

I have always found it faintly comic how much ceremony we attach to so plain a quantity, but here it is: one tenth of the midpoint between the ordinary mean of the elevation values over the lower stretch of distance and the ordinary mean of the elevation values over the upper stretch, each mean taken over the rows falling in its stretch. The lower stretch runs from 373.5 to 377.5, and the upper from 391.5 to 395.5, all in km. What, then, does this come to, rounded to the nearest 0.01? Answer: 3.71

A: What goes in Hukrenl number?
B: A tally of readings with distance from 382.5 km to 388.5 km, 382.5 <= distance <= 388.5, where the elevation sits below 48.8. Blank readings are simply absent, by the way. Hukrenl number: 6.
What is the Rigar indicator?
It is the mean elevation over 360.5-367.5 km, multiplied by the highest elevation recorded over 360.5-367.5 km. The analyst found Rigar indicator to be 2527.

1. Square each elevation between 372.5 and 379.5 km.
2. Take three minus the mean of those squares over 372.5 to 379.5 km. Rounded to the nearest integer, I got -1458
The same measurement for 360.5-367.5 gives -2308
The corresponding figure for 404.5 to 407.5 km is -2313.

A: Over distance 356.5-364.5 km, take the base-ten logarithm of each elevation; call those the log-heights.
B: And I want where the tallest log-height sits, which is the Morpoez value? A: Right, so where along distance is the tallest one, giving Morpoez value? 361.0 km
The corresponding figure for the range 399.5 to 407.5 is 407.0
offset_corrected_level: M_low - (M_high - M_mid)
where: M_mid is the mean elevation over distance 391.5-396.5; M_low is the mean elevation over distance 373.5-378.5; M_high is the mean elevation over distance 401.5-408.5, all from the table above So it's 27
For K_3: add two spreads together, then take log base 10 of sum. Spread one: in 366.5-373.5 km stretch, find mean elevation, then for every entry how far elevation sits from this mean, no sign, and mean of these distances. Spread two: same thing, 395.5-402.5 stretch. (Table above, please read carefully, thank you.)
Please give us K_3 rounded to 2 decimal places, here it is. 0.56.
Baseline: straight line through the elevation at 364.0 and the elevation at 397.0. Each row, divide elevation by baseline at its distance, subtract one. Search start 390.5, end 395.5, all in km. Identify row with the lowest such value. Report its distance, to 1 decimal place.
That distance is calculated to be 391.0 km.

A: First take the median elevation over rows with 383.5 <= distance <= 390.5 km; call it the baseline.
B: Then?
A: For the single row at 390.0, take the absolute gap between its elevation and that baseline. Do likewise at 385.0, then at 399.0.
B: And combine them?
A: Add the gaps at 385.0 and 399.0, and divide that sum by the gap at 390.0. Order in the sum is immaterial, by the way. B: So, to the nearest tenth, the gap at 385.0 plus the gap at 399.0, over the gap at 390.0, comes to 7.0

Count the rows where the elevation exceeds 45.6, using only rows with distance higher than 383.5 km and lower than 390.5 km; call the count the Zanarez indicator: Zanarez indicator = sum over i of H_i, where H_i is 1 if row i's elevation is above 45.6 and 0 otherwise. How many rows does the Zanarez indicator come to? 0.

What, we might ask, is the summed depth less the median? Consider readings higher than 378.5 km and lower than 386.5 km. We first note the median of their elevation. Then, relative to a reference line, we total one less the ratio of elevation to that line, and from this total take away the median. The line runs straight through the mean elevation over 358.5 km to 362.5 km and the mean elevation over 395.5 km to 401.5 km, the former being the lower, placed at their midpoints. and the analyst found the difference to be -35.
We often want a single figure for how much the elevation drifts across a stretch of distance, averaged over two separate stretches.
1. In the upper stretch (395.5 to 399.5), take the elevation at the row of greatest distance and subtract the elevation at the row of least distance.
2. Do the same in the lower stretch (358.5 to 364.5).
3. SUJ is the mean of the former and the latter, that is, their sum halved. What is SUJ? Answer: -3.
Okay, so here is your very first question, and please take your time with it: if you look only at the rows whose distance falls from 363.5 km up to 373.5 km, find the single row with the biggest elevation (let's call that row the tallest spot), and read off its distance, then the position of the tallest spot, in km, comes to 365.0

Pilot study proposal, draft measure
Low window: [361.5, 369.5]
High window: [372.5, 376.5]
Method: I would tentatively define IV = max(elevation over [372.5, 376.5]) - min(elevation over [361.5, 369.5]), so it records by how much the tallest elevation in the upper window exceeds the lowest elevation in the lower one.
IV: 2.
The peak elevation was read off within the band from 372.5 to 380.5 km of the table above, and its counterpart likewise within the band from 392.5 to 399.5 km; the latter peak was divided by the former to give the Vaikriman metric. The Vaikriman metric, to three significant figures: 1.05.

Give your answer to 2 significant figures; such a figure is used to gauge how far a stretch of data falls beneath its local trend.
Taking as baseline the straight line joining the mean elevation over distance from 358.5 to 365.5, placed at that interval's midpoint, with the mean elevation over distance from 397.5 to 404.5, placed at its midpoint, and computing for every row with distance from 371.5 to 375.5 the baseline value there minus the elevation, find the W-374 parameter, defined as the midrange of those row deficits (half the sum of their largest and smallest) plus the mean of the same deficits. 19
